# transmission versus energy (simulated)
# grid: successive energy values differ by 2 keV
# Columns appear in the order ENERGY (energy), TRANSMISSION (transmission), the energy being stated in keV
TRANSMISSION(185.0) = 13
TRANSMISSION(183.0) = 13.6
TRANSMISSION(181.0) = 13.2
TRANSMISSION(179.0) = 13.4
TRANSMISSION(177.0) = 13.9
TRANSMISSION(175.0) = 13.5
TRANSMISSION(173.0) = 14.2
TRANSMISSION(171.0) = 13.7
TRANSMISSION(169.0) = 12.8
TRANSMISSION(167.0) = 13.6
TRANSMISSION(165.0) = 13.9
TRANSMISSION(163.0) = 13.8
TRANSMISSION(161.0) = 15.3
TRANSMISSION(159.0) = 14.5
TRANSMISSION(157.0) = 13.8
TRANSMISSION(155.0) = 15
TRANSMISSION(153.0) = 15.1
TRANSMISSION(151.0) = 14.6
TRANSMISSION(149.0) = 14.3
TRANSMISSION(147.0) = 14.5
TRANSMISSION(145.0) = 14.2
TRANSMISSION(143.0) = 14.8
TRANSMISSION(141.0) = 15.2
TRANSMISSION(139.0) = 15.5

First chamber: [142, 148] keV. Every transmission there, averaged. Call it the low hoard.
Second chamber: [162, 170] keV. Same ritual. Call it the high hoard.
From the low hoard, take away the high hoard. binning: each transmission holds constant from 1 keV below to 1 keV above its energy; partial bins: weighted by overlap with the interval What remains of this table 1.0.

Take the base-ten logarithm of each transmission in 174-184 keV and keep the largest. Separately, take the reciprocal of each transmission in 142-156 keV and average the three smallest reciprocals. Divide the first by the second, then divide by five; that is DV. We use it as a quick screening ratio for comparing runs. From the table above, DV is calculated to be 3.42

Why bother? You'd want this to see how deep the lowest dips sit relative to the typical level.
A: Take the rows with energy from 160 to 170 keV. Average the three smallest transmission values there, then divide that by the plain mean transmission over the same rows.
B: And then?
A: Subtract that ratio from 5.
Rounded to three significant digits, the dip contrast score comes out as 4.03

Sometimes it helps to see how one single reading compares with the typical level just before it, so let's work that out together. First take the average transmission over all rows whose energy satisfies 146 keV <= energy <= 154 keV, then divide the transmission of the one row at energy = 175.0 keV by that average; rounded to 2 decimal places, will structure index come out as 0.92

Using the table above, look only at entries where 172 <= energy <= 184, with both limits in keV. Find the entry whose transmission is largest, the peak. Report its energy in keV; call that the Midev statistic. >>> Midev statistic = 173.0 keV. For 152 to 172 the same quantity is 161.0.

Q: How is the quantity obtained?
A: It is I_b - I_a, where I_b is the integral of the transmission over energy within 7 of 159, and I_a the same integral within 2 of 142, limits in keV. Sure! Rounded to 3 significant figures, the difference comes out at 143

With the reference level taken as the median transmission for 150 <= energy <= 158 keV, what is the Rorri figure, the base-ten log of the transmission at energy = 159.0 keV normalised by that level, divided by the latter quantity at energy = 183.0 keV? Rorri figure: 0.2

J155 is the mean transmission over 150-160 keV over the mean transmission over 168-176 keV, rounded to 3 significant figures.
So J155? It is 1.08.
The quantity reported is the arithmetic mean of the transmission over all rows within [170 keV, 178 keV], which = 13.8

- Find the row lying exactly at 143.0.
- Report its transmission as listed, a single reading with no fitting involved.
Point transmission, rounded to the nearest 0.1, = 14.8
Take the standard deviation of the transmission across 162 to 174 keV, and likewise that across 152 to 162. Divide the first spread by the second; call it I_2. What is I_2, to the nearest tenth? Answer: 0.8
